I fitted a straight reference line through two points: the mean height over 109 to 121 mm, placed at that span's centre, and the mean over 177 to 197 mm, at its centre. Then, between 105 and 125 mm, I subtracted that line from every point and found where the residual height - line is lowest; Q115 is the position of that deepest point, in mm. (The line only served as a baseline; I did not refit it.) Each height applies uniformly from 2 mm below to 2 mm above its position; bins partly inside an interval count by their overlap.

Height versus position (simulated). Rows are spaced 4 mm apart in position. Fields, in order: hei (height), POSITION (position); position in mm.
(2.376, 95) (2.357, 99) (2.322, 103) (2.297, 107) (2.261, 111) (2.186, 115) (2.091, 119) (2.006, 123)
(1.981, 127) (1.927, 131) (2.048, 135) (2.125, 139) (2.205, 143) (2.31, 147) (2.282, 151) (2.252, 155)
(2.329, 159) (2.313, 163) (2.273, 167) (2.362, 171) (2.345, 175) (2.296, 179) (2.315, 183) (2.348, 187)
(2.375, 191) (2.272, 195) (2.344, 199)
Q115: 123 mm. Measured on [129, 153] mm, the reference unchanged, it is 131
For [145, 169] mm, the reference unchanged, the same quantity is 167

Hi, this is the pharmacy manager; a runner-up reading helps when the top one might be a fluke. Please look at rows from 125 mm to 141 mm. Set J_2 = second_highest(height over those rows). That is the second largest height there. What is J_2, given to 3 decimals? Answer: 2.048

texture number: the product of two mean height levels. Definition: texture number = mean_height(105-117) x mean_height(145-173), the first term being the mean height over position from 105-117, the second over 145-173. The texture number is 5.2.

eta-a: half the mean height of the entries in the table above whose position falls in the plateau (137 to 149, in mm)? 1.11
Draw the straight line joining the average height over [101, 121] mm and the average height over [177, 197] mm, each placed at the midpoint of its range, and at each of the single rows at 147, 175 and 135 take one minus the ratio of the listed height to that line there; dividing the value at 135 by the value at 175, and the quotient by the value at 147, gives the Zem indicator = 359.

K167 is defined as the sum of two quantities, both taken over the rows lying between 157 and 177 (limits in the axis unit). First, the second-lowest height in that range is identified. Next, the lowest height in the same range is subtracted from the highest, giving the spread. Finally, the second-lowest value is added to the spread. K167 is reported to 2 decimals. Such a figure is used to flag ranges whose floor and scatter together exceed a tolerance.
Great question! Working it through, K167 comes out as 2.40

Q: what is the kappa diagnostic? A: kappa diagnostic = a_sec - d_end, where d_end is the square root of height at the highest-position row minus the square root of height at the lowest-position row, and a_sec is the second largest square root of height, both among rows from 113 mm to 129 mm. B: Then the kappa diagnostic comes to 1.52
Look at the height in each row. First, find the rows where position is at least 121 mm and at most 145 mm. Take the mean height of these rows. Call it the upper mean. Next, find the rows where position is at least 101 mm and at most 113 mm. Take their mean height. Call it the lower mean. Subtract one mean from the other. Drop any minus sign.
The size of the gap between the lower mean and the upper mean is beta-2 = 0.24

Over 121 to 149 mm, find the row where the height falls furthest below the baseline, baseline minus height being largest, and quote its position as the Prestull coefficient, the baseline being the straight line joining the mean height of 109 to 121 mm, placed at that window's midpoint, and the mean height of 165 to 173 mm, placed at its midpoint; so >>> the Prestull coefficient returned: 131 mm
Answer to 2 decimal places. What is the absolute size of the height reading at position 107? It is 2.30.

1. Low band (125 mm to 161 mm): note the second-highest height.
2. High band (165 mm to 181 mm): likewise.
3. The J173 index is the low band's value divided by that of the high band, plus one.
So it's 1.99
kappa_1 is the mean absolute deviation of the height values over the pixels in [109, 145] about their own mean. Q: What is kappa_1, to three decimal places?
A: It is 0.091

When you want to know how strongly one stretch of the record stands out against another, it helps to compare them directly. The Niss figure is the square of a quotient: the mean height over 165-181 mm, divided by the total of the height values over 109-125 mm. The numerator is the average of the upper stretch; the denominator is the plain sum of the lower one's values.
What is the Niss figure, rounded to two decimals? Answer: 0.07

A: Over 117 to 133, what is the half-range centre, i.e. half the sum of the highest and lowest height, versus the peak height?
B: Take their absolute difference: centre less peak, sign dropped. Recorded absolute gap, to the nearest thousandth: 0.082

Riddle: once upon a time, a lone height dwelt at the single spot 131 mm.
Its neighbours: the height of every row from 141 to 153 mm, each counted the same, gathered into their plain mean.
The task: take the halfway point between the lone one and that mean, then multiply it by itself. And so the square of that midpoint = 4.4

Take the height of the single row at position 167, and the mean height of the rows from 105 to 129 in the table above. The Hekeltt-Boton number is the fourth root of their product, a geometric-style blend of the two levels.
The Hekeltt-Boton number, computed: 1.48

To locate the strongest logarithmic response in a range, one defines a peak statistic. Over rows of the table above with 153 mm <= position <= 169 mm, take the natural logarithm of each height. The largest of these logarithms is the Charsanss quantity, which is 0.85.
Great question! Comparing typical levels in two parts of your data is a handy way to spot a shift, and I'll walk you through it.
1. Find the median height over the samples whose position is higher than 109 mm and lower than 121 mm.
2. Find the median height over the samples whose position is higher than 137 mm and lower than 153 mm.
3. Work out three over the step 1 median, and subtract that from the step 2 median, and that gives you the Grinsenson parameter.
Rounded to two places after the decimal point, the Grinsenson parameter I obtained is 0.87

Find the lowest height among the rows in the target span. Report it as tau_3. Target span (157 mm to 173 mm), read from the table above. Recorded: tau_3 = 2.273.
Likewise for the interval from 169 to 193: 2.296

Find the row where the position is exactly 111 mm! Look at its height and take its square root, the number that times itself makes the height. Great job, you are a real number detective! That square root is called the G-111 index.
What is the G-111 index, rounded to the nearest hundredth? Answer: 1.50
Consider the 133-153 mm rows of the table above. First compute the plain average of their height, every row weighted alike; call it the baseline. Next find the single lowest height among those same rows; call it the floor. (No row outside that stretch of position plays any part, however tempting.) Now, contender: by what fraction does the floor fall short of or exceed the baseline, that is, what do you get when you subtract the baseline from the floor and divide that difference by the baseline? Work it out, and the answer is -0.07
